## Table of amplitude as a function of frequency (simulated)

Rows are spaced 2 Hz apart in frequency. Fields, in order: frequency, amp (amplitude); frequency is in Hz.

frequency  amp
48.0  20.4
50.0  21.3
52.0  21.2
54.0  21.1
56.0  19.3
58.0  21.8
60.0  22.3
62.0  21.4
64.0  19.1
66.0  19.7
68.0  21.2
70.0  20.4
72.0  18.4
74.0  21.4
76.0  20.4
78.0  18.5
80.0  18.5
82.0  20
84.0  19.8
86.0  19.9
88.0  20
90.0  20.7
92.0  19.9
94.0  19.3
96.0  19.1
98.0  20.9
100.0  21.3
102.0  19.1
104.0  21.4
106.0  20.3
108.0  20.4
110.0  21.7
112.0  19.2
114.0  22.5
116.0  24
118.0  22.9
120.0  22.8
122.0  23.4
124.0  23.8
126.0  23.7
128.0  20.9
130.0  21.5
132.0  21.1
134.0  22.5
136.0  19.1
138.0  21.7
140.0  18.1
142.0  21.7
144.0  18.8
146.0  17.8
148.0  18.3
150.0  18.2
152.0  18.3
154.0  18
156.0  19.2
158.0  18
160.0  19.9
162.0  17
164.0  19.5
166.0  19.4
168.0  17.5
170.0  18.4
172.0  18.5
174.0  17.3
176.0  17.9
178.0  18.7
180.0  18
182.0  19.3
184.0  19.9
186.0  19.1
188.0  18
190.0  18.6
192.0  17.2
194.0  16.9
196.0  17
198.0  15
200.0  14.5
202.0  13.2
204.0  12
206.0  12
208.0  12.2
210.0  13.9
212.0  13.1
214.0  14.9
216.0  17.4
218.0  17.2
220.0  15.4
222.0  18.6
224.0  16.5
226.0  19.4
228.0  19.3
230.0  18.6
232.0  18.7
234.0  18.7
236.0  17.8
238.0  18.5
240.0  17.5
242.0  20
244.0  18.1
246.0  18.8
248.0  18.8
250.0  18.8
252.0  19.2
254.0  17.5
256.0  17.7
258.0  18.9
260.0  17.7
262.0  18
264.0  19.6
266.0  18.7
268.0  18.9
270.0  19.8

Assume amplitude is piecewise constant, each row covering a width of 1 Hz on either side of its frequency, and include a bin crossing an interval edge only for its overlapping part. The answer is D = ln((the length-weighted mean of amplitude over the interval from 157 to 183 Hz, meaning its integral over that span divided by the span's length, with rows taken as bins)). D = 2.91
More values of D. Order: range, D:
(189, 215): 2.68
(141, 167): 2.93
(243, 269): 2.92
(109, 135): 3.10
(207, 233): 2.81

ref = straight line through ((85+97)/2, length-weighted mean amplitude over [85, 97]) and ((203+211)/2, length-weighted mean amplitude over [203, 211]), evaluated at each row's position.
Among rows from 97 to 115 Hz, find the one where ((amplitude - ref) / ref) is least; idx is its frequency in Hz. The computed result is 102.0 Hz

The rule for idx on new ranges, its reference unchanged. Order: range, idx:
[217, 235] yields 220.0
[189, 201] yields 200.0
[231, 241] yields 236.0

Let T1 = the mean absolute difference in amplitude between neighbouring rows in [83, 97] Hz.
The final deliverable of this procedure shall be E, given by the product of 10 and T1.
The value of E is 4.2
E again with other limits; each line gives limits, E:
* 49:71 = 11.1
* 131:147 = 26.4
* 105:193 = 13.0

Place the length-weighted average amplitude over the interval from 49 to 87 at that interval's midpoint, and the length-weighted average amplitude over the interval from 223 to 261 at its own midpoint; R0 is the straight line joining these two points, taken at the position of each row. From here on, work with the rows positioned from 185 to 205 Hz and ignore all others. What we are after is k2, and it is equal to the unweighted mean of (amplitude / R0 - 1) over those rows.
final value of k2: -0.15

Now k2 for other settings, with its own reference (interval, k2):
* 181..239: -0.11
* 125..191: -0.01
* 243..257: 0.00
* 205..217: -0.26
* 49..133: 0.04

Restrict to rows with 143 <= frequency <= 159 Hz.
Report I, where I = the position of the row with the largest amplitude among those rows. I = 156.0 Hz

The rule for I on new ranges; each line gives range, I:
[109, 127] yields 116.0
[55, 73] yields 60.0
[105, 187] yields 116.0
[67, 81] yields 74.0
